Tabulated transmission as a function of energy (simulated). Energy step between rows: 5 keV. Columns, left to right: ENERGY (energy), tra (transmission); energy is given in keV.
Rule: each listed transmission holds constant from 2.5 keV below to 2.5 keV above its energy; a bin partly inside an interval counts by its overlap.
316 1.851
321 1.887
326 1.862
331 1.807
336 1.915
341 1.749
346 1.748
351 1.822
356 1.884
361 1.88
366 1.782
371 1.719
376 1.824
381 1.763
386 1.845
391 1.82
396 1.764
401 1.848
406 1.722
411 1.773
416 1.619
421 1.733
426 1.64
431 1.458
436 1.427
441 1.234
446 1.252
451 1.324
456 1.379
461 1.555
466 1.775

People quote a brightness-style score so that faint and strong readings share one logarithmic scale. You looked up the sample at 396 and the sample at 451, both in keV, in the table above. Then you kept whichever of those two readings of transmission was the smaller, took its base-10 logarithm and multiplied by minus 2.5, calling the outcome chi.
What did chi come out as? -0.30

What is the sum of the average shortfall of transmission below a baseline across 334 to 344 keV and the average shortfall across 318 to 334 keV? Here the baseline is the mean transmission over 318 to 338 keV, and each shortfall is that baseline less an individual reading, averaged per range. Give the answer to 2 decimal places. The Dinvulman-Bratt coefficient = 0.05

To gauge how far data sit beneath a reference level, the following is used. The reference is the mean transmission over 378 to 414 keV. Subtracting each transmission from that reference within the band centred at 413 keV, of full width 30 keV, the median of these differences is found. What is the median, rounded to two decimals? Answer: 0.06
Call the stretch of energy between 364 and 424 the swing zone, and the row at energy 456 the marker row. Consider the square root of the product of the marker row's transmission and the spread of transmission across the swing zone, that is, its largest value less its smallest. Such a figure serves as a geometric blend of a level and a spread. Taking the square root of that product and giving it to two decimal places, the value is 0.56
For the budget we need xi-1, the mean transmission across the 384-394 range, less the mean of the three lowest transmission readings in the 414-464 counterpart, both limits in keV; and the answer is 0.56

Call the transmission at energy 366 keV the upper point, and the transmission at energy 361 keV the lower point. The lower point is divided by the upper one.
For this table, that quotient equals 1.1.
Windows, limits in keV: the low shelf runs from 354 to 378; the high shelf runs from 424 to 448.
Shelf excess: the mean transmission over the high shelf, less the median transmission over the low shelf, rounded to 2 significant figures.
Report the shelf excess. -0.42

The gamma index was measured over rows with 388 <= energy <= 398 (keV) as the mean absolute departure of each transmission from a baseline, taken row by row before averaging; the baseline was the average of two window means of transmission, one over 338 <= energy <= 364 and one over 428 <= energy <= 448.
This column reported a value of 0.21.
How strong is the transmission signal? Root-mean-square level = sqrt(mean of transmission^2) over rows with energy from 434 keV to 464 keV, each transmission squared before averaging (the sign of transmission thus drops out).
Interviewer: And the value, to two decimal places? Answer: 1.37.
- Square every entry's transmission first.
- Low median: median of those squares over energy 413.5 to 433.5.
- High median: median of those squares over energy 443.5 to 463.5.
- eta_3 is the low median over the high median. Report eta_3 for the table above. 1.45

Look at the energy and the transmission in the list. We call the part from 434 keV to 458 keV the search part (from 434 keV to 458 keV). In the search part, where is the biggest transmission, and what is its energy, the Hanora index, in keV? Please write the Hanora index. 436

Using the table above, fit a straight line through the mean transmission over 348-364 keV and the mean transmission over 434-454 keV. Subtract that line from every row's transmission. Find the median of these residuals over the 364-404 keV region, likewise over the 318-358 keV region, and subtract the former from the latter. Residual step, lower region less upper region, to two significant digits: -0.30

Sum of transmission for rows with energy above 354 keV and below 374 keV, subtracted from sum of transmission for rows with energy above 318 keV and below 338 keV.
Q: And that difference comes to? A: 0.21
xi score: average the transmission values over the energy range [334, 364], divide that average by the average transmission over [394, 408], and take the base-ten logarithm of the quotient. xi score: 0.01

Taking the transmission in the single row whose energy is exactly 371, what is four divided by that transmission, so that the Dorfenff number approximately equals 2.33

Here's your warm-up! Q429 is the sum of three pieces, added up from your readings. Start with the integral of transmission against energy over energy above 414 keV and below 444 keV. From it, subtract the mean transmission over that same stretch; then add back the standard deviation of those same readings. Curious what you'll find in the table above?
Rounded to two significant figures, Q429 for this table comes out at 44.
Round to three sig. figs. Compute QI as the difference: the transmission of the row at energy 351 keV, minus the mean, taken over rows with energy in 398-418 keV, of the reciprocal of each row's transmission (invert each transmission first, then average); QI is 1.25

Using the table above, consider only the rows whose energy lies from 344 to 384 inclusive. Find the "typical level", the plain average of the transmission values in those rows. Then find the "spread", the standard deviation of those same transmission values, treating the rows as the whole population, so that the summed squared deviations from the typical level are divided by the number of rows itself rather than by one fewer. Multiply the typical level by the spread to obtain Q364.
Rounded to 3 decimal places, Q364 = 0.102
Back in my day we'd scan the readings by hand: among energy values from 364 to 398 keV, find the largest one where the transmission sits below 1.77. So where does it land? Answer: 396 keV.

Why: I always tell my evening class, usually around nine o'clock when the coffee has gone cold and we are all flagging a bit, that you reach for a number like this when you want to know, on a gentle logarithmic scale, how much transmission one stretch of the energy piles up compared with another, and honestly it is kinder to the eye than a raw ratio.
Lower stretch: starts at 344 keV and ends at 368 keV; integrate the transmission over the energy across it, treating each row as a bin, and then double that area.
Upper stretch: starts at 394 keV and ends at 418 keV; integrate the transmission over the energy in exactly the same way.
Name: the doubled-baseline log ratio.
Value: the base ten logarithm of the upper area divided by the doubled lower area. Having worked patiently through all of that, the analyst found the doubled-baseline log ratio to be -0.32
